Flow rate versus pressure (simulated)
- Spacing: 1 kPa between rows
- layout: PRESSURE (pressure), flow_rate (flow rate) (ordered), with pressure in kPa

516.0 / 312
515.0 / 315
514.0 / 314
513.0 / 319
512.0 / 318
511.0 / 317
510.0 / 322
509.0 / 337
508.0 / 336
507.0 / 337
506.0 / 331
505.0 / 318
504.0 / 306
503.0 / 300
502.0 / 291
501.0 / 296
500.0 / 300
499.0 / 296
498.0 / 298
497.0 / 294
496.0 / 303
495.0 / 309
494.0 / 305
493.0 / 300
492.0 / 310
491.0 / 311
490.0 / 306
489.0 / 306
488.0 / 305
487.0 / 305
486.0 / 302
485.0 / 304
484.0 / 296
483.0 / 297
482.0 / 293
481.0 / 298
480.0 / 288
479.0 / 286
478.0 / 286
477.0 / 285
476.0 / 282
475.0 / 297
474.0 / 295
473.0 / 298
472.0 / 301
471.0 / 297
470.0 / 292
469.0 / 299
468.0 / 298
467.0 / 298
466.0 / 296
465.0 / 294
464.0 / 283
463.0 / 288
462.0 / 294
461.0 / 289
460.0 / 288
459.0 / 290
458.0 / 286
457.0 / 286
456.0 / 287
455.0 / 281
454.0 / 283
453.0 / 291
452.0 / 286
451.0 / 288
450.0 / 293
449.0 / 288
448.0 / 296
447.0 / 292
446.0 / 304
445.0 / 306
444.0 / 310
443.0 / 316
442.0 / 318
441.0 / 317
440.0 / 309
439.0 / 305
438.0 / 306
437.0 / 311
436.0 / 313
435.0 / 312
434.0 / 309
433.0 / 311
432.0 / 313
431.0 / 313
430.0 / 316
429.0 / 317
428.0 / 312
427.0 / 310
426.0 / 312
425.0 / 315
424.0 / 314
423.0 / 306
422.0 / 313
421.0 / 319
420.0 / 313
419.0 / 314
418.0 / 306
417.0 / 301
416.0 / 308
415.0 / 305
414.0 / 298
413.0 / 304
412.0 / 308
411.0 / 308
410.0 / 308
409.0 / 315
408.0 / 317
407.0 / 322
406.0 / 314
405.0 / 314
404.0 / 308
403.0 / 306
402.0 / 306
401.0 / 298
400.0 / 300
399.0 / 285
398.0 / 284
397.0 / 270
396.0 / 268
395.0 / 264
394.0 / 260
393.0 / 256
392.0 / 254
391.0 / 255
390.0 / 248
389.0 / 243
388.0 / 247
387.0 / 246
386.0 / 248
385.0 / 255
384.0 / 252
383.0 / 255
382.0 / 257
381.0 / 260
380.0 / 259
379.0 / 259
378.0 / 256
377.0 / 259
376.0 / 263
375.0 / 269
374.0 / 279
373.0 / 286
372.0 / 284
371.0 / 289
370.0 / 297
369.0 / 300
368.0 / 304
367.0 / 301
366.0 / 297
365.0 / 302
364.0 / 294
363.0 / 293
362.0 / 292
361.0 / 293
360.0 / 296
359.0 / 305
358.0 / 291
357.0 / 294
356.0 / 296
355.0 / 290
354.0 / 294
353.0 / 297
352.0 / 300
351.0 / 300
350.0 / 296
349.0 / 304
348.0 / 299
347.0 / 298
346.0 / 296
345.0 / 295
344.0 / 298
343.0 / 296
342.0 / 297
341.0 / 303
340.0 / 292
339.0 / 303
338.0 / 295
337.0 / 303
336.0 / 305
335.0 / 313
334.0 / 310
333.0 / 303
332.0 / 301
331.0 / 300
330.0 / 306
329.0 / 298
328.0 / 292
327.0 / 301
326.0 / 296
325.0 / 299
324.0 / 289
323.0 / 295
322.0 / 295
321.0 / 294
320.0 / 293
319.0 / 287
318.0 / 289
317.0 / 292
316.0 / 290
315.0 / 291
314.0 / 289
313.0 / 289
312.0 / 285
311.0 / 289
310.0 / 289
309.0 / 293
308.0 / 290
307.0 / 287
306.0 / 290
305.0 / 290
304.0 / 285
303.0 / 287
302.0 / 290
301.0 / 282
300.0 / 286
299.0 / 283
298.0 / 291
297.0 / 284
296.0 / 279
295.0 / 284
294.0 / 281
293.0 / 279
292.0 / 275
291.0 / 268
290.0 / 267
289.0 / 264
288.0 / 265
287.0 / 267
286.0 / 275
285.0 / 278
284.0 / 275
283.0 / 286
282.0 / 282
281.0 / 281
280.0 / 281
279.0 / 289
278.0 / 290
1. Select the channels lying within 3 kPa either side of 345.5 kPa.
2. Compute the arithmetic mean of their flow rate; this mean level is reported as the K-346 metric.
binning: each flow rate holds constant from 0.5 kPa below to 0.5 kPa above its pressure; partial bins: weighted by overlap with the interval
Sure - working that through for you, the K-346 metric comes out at 297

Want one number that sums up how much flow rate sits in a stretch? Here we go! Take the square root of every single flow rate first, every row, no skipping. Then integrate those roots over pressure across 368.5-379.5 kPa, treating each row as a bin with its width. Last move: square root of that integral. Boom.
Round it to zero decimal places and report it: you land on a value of 14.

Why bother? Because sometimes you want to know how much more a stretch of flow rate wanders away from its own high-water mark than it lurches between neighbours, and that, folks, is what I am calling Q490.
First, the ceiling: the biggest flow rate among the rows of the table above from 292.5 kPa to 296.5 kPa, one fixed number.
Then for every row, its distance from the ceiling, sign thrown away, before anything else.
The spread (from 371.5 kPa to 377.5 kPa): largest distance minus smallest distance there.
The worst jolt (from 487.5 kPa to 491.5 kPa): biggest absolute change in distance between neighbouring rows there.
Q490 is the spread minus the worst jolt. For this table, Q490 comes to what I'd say 20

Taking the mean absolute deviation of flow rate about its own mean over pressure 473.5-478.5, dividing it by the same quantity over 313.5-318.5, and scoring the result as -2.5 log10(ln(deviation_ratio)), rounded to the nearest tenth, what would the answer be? -0.6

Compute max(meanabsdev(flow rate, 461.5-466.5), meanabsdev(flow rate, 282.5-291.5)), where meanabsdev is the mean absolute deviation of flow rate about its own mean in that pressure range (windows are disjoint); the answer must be 6.1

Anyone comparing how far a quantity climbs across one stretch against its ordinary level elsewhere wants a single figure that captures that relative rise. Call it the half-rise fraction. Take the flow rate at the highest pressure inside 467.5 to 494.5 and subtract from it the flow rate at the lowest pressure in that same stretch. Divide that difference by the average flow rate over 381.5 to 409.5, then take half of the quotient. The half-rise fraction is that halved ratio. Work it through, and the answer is 0.013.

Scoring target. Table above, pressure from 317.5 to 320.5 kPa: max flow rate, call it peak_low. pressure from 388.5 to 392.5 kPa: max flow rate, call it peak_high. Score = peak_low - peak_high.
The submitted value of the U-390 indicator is 38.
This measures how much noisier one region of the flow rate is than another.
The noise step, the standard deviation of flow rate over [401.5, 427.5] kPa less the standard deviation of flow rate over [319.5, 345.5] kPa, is 0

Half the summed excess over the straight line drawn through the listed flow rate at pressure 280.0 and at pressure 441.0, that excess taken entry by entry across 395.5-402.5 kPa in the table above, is -71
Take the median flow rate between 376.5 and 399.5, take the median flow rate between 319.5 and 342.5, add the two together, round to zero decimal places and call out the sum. 555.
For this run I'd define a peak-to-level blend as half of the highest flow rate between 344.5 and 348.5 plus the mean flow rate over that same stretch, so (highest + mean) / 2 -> 298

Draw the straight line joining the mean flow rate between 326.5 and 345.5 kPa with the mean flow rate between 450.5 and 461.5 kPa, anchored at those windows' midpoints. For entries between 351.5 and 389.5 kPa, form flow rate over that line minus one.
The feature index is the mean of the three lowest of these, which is -0.17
